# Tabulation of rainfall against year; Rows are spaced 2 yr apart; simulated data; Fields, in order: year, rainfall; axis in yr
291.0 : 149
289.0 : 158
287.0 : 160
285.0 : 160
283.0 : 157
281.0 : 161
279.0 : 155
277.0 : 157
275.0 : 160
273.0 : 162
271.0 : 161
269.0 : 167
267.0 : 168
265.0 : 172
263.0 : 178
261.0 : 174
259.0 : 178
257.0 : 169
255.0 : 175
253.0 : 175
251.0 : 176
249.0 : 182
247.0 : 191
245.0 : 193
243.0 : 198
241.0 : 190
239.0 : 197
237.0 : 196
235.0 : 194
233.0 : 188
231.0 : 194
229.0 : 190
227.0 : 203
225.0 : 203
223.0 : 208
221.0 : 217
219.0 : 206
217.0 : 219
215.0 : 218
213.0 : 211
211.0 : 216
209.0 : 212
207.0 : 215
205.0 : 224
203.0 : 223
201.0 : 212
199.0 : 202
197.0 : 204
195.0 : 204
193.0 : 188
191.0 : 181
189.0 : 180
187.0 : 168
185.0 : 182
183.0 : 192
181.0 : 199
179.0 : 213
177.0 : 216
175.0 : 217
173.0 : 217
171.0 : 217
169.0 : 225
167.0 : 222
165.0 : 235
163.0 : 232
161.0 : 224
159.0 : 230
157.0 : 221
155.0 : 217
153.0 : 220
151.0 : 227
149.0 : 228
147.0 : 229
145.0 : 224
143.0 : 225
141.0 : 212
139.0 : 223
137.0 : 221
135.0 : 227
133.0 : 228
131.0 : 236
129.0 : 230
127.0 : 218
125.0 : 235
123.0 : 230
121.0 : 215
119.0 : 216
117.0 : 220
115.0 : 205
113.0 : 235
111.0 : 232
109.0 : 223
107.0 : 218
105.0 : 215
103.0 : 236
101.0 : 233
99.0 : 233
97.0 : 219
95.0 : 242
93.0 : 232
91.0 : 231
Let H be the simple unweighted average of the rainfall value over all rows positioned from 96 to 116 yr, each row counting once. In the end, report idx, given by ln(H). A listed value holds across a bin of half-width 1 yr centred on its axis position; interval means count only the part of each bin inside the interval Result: 5.42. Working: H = 225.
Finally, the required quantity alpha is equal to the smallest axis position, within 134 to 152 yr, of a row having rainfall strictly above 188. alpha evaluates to 135.0 yr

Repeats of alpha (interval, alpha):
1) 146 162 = 147.0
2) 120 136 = 121.0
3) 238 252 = 239.0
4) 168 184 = 169.0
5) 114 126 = 115.0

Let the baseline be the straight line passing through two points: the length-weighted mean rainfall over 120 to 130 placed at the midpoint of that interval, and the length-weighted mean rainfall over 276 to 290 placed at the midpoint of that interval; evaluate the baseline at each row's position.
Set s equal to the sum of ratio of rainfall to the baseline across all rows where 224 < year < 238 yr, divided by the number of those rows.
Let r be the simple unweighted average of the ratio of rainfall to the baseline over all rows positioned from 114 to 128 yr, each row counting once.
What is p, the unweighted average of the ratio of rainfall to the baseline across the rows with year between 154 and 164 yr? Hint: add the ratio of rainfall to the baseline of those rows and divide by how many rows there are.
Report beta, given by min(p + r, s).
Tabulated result 1.08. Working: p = 1.06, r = 0.97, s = 1.08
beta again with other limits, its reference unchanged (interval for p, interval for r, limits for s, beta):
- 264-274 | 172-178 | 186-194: 0.91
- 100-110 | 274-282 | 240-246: 1.10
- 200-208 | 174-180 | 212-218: 1.15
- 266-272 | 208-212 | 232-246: 1.09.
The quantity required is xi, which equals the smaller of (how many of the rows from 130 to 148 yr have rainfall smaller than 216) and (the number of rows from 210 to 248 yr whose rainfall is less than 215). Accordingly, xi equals 1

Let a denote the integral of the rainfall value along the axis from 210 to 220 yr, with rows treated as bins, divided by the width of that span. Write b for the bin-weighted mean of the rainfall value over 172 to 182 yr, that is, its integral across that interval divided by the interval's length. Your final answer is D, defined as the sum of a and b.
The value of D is 426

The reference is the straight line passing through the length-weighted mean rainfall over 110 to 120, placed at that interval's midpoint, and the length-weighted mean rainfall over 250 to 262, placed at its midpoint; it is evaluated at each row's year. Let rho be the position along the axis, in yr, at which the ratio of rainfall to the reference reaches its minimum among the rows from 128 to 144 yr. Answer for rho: 141.0 yr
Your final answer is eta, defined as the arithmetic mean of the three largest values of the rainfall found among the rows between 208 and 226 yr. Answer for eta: 218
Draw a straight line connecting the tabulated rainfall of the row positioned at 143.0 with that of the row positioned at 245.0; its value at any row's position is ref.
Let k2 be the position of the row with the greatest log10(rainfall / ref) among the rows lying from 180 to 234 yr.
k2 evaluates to 205.0 yr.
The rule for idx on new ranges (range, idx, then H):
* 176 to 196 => 5.26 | 192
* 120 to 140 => 5.42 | 226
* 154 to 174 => 5.41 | 224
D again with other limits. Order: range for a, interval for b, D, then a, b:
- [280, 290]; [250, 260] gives 334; 159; 175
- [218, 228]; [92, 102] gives 439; 207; 232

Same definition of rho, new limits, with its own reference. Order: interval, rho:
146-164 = 155.0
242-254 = 253.0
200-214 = 201.0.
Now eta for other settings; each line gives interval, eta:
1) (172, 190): 217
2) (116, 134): 234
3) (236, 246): 197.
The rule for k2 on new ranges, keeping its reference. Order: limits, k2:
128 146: 131.0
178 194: 179.0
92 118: 95.0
